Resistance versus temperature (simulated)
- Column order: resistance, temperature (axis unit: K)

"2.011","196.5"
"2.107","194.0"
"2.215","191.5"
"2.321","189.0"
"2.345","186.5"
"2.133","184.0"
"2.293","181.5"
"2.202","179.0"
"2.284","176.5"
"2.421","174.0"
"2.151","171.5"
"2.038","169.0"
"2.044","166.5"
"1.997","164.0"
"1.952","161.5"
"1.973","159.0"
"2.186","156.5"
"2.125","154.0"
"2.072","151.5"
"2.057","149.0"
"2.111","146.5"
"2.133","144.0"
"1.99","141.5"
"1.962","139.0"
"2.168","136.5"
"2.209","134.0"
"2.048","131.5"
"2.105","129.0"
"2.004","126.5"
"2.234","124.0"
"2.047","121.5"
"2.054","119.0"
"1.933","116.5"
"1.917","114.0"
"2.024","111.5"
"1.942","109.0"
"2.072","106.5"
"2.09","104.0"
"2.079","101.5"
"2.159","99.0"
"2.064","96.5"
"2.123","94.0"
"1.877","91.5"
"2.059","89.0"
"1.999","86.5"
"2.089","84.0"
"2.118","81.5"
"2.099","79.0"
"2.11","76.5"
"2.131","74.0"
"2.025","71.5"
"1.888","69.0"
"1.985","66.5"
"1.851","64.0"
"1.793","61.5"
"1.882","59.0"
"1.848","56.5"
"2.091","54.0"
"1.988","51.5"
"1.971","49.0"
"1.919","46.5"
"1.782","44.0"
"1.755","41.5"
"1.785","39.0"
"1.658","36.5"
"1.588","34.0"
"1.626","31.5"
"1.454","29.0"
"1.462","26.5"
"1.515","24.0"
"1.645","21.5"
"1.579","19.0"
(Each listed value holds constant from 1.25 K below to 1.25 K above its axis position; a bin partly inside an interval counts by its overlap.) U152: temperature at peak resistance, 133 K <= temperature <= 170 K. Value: 134.0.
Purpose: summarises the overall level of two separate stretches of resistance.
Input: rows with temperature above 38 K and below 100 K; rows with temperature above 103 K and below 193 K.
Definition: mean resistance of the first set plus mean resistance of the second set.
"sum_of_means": 4.08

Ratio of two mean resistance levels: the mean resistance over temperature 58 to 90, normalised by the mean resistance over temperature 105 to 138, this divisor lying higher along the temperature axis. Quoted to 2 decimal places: 0.97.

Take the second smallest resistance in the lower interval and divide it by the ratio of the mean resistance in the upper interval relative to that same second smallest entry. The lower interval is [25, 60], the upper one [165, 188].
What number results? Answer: 1.0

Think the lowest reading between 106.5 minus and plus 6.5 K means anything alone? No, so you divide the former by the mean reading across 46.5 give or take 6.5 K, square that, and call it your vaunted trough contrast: 1.06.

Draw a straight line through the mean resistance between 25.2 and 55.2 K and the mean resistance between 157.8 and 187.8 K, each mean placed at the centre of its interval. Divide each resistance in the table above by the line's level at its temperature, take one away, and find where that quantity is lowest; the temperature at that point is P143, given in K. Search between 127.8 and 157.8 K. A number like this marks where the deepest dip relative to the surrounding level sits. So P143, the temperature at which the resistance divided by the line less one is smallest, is 139.0 K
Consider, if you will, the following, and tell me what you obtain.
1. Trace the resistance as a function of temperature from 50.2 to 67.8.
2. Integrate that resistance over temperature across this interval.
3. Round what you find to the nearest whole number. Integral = 34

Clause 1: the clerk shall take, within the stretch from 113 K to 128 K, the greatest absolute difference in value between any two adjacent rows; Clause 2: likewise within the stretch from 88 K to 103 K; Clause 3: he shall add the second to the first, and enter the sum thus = 0.48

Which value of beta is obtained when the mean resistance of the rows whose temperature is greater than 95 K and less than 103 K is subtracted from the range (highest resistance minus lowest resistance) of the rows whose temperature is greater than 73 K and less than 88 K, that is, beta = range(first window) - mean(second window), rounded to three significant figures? -1.97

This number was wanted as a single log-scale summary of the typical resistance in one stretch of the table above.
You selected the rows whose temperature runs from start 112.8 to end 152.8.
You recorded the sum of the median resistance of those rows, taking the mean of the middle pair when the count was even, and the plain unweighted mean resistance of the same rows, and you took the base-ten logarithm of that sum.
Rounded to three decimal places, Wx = 0.615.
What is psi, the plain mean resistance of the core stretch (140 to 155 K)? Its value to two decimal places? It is 2.08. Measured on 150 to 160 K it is 2.09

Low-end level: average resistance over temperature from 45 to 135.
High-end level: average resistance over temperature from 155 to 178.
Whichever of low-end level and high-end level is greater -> 2.12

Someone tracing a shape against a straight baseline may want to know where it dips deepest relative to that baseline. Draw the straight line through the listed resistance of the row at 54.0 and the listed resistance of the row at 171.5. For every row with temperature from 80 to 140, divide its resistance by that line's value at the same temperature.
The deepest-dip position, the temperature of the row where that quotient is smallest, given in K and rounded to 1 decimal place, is 91.5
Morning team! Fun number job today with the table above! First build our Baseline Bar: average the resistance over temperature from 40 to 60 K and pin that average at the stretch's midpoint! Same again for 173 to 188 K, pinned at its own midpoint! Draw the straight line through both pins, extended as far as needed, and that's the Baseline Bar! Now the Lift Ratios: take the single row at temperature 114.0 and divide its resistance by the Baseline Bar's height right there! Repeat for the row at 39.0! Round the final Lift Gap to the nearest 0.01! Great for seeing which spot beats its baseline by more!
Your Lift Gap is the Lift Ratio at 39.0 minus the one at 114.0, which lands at 0.04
